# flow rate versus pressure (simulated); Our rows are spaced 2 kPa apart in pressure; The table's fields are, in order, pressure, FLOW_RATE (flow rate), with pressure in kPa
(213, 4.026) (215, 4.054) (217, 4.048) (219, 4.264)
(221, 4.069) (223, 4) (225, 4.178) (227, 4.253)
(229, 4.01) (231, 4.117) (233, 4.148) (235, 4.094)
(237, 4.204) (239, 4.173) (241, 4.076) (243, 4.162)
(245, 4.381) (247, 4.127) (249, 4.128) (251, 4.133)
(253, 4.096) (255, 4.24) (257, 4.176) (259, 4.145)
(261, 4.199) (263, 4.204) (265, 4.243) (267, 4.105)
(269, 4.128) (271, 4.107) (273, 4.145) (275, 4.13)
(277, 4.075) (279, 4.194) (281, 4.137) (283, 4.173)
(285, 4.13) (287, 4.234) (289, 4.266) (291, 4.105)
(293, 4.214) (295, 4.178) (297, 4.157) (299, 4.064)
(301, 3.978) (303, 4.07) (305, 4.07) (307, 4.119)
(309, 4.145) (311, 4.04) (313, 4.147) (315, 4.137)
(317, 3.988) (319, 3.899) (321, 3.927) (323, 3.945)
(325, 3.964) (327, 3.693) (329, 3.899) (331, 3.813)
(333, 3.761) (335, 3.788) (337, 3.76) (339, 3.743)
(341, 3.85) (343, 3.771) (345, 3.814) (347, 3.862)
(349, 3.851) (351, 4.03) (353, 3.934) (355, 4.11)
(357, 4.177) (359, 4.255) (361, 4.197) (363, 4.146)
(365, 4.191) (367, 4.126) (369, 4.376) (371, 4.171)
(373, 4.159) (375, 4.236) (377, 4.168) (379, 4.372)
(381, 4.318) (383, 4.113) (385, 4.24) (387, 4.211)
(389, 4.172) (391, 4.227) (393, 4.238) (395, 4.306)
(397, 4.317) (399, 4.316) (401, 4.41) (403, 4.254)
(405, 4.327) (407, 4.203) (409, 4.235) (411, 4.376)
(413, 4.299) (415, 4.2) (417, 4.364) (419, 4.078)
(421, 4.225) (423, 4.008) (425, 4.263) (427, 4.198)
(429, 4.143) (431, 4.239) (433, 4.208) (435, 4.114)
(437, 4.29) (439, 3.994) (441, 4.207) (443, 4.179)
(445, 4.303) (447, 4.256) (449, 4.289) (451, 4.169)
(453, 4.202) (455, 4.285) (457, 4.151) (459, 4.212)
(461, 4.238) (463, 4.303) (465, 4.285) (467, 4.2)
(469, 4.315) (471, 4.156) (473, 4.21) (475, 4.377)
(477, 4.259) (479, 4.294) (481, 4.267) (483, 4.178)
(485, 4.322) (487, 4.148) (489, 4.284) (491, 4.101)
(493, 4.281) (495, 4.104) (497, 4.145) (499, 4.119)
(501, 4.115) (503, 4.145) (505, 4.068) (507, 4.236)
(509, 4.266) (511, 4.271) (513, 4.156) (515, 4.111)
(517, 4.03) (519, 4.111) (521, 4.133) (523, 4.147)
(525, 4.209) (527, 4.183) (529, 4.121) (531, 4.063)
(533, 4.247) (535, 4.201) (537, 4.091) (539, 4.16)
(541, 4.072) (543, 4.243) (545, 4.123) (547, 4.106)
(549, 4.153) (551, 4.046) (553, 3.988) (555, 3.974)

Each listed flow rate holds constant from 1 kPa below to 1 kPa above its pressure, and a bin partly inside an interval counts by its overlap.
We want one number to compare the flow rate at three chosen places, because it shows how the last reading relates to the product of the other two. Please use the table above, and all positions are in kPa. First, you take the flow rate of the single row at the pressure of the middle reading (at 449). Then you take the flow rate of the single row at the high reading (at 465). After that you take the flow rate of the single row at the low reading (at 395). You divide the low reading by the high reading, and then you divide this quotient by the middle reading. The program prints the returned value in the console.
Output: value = 0.234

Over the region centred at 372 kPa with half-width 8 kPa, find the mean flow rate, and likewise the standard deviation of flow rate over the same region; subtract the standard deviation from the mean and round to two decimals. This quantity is 4.13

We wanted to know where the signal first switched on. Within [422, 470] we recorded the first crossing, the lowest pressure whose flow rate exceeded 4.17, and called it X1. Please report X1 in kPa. 425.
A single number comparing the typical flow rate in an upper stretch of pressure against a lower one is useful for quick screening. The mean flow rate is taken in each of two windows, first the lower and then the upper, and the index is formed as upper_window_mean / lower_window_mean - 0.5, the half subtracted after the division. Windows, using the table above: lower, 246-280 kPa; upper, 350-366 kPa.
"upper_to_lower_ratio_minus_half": 0.495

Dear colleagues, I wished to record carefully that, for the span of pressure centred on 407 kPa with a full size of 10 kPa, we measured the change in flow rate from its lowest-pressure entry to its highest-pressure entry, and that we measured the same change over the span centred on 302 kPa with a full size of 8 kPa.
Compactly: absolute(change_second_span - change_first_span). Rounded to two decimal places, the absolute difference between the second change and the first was 0.12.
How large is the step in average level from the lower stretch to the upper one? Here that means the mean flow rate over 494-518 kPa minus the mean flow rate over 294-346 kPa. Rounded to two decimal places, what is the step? 0.20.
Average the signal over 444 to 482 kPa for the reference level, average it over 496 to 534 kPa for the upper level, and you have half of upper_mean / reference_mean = 0.488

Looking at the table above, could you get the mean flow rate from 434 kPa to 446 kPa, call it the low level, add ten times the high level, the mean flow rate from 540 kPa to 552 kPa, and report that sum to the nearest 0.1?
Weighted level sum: 45.4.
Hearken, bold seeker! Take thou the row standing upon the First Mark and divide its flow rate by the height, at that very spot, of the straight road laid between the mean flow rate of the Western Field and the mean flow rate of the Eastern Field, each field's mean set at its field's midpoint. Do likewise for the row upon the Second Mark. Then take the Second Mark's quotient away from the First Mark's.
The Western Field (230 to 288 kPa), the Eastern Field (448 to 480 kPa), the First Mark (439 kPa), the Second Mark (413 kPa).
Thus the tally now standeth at -0.075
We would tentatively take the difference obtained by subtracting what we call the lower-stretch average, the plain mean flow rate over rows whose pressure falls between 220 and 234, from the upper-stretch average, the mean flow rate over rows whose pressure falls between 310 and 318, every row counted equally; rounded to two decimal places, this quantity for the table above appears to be -0.03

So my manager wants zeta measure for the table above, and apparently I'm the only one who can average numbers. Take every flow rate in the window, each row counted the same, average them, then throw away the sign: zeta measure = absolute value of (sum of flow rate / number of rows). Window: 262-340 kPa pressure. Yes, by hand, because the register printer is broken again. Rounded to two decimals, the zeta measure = 4.05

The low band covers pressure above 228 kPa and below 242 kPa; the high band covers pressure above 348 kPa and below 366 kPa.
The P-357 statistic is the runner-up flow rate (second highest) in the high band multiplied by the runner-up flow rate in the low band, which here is 17.5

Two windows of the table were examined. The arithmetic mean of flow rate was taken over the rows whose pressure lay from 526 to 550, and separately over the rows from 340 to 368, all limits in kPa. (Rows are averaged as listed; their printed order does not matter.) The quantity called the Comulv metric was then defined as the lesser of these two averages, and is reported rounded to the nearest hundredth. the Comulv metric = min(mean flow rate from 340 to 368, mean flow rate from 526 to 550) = 4.02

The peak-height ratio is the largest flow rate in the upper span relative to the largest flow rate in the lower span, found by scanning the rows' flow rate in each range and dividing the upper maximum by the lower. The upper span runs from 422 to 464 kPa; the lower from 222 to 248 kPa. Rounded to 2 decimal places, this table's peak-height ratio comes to 0.98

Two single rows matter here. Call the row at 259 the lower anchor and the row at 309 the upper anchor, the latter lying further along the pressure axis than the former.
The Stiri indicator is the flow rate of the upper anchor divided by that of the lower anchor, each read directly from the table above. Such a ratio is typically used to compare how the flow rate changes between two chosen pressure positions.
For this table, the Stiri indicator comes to 1.00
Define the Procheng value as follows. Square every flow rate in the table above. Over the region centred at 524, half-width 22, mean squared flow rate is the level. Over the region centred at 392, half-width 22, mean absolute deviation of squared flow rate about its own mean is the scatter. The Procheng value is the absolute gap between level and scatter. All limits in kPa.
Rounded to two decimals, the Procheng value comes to 16.70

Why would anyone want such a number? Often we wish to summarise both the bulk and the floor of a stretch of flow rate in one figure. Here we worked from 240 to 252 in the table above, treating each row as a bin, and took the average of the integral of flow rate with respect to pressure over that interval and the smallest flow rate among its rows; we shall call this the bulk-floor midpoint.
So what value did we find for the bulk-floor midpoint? 27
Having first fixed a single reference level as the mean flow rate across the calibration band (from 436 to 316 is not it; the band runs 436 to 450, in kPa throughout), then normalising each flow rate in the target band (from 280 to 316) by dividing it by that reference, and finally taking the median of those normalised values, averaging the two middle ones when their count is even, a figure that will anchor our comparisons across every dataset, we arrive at 0.981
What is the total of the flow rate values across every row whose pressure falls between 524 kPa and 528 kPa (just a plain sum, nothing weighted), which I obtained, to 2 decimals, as 8.39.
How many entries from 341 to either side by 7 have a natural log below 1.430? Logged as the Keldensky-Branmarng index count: 7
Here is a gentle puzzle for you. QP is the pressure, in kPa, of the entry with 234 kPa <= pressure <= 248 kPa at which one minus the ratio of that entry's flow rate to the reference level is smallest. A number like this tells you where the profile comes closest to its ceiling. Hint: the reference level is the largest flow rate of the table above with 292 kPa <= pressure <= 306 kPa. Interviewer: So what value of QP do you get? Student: 245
